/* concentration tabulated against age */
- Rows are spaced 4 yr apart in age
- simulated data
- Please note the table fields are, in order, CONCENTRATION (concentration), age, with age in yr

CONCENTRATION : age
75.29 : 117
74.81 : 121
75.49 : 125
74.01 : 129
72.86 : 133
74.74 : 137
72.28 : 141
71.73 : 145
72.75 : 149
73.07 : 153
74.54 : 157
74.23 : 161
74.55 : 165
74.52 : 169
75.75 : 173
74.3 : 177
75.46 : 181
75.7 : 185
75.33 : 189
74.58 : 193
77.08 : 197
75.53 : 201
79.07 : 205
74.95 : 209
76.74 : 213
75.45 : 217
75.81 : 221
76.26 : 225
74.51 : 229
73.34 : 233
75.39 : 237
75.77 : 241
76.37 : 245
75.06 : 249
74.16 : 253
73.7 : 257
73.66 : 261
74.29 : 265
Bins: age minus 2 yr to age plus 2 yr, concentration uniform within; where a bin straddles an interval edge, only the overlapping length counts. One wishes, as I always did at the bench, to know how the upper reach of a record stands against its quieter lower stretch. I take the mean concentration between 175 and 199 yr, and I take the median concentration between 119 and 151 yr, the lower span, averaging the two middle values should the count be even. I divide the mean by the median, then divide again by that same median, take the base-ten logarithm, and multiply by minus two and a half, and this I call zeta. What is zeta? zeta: 4.64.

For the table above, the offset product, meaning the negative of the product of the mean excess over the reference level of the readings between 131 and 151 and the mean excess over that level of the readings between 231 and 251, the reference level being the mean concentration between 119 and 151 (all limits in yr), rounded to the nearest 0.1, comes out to 1.1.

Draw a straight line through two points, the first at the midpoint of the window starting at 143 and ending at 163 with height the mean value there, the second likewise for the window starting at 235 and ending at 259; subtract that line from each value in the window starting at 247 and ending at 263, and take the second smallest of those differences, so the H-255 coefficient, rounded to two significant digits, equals -1.6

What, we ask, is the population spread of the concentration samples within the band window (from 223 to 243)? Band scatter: 1.03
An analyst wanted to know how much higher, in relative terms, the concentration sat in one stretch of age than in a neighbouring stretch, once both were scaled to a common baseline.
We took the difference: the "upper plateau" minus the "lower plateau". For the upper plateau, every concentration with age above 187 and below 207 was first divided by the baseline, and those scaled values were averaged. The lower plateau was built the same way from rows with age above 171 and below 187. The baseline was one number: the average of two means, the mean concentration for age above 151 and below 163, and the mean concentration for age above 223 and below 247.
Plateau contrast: 0.014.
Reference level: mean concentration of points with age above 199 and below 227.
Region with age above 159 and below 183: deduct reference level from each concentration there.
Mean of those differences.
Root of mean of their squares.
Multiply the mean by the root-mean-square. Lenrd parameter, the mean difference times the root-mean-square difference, -2.3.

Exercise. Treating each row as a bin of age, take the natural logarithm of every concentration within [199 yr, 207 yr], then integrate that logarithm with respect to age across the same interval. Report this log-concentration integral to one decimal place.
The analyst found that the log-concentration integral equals 34.8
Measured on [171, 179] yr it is 34.5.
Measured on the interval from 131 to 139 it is 34.4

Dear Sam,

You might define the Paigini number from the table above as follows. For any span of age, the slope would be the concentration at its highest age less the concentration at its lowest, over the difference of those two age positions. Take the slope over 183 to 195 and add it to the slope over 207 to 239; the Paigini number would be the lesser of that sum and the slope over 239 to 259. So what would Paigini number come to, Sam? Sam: -0.13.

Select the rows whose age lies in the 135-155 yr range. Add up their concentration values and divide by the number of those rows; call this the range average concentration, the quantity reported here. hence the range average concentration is 72.9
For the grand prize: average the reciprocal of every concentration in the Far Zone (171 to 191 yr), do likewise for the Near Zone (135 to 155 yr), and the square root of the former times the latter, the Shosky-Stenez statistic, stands 0.0135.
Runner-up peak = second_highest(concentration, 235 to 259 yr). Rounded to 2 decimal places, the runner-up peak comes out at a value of 75.77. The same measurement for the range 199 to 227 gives 76.74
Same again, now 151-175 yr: 74.55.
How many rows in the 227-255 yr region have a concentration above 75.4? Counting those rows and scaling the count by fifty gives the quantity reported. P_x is 100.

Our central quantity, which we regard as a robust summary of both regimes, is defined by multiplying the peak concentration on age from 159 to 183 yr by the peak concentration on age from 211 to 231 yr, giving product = 5813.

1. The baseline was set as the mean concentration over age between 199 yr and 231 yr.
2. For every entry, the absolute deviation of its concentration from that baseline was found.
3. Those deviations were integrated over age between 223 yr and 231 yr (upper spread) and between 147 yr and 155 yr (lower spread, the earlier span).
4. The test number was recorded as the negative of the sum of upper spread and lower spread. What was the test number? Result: -32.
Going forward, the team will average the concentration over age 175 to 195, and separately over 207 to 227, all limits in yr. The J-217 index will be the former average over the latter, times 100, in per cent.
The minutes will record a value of 99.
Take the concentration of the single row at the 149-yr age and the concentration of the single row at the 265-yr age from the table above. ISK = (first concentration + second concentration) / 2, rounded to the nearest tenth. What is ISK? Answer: 73.5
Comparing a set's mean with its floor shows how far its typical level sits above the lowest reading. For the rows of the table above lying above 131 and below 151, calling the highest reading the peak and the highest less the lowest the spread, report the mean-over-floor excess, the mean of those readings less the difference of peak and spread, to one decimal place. 1.1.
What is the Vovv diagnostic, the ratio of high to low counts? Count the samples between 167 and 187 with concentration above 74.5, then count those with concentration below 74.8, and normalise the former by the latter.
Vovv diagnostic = 2.0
